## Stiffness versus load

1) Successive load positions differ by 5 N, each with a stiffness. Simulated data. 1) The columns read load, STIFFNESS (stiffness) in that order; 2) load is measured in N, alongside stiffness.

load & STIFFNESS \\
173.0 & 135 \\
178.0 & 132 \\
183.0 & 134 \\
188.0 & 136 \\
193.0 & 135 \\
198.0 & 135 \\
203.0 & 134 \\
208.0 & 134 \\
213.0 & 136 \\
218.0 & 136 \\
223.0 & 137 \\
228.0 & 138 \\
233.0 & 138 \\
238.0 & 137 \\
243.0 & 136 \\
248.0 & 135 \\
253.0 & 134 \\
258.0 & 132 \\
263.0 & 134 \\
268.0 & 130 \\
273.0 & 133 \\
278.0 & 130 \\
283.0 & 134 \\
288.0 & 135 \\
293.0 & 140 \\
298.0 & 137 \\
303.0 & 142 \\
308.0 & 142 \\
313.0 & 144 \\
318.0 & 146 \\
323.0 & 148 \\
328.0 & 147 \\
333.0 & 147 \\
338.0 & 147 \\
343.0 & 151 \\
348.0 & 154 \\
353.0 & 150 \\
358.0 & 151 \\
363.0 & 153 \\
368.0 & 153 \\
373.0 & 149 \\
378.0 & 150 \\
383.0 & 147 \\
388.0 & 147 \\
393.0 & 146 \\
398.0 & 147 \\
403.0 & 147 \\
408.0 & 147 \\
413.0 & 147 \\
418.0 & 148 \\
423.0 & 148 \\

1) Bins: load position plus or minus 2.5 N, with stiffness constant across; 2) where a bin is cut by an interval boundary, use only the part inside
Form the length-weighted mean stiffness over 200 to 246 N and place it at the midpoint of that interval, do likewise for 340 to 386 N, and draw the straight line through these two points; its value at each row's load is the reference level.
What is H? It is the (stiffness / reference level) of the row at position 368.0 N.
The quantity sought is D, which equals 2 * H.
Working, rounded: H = 1.01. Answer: 2.02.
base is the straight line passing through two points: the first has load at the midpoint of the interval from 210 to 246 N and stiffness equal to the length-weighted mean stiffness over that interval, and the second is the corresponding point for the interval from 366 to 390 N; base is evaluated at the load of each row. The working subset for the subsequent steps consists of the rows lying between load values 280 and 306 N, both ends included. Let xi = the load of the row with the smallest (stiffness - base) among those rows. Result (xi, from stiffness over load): 283.0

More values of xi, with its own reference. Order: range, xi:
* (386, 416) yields 413.0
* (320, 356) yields 338.0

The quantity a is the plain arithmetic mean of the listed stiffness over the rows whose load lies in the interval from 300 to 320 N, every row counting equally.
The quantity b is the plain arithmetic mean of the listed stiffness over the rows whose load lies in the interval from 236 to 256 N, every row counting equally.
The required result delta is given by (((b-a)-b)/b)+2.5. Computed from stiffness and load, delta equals 1.44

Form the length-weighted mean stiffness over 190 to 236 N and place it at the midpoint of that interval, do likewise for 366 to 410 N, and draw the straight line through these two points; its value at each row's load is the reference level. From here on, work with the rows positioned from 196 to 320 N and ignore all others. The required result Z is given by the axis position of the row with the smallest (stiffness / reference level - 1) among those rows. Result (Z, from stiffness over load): 278.0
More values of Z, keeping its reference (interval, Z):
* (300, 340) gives 308.0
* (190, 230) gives 208.0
